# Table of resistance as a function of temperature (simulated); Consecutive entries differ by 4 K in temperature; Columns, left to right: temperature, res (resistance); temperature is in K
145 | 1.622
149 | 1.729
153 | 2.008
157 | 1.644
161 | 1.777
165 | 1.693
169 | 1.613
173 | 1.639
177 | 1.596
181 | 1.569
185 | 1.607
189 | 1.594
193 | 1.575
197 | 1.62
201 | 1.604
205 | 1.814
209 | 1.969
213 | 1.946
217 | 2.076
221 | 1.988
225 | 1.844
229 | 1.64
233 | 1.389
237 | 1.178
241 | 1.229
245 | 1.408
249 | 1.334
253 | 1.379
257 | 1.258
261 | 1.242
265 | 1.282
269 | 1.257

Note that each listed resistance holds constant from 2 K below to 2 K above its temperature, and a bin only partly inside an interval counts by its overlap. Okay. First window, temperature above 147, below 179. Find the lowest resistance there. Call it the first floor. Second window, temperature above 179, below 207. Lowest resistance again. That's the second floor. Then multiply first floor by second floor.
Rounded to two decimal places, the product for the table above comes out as 2.50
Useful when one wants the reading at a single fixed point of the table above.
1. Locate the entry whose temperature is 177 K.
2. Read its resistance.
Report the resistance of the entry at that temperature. 1.596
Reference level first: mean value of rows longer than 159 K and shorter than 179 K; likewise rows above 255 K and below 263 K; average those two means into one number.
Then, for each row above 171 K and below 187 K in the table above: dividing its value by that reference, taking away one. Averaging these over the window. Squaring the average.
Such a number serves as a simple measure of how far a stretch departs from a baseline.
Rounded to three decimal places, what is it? 0.010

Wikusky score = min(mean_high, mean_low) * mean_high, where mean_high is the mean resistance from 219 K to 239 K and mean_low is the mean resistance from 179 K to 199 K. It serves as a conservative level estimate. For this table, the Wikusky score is 2.56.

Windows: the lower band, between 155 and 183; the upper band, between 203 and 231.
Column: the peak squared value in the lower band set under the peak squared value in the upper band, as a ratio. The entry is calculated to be 1.4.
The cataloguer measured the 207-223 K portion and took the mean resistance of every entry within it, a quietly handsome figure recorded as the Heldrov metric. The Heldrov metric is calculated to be 1.99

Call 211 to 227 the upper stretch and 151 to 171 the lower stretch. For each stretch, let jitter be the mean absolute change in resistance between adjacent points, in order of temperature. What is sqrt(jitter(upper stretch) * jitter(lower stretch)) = 0.14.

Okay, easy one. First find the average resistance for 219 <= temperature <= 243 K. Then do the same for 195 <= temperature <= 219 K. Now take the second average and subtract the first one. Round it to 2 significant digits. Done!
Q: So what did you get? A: 0.29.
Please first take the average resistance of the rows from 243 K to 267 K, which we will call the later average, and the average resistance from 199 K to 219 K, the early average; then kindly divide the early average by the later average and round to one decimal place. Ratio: 1.4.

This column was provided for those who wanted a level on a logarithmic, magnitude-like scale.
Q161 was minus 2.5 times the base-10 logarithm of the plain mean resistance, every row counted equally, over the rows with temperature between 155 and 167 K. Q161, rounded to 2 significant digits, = -0.58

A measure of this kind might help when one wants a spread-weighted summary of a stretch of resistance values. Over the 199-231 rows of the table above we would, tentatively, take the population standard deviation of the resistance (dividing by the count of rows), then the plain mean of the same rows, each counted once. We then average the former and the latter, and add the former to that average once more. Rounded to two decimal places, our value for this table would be 1.17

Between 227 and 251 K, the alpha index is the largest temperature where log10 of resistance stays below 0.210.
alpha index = 249 K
